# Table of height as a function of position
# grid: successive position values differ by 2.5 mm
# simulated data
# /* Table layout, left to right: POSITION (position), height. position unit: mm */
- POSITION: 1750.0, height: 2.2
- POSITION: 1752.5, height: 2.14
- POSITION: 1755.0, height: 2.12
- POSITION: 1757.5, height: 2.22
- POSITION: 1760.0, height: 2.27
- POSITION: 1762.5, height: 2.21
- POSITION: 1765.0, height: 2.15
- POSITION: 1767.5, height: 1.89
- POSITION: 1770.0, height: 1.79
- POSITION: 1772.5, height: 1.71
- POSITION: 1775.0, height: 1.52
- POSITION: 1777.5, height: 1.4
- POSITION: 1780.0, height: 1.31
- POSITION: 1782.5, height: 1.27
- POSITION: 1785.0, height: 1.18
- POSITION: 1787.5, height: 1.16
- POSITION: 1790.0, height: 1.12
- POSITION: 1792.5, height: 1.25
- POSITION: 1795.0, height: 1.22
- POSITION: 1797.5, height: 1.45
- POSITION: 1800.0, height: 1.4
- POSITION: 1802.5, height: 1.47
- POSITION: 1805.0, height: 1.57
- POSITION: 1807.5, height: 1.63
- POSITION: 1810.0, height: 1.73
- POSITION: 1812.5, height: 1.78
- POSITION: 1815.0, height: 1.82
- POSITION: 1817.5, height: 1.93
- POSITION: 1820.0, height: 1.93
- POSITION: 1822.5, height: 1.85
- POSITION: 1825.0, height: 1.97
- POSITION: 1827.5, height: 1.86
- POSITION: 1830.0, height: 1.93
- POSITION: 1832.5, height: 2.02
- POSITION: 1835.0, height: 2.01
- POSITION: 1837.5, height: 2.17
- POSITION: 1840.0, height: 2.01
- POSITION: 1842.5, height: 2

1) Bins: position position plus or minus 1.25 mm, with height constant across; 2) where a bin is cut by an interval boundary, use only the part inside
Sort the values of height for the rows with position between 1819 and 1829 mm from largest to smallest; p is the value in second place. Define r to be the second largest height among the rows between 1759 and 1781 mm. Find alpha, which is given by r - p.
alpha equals 0.3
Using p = 1.93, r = 2.21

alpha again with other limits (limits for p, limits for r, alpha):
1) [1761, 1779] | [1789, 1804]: -0.7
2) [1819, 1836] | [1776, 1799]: -0.6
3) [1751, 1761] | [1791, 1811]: -0.6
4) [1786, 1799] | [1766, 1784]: 0.5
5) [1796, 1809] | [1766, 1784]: 0.2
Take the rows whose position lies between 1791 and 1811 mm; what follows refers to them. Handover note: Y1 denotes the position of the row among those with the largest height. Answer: 1810.0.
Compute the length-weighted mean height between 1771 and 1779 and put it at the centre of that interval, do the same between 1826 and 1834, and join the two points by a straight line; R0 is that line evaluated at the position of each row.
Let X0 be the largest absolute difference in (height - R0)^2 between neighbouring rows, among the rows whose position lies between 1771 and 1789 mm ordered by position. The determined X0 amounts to 0.08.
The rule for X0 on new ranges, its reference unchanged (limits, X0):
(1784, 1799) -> 0.15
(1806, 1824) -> 0.02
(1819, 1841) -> 0.03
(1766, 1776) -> 0.08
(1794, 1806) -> 0.15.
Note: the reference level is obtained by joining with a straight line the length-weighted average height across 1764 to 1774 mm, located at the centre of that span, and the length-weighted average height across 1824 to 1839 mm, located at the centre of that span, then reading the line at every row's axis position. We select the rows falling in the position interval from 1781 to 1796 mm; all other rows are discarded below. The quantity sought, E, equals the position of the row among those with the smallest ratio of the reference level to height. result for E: 1782.5 mm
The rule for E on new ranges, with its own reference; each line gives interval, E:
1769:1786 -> 1770.0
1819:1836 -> 1832.5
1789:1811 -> 1810.0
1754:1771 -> 1760.0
